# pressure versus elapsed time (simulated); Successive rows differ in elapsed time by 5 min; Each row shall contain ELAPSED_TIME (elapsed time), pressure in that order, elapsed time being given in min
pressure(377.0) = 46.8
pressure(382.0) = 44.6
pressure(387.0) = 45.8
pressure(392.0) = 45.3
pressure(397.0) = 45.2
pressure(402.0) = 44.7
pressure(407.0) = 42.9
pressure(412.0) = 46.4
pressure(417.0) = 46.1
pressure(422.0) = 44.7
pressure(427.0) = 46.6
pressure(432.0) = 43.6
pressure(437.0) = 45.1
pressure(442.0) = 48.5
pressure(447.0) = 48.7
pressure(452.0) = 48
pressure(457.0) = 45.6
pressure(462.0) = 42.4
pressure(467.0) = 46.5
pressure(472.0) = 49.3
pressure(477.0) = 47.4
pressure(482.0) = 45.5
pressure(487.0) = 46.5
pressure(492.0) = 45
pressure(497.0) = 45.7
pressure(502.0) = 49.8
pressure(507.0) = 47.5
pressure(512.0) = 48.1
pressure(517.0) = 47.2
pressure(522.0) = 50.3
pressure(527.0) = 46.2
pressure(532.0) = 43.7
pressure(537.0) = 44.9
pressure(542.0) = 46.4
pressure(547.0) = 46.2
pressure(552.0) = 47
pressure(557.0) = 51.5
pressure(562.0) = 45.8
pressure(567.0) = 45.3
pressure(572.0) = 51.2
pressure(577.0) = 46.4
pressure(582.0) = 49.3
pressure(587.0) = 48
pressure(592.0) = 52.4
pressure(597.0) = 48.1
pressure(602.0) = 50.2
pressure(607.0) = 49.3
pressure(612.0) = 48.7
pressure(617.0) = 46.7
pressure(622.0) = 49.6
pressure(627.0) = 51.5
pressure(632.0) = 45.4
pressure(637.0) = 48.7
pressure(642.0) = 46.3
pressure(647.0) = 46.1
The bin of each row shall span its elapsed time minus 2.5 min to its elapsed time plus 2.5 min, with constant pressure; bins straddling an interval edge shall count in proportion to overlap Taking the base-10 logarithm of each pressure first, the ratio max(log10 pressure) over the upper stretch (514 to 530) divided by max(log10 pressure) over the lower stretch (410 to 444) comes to 1.009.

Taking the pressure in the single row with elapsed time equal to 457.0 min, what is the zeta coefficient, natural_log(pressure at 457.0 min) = 3.82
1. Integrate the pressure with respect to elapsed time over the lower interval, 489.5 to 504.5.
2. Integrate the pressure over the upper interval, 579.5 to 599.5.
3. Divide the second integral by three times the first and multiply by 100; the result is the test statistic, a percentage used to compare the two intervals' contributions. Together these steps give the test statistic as 47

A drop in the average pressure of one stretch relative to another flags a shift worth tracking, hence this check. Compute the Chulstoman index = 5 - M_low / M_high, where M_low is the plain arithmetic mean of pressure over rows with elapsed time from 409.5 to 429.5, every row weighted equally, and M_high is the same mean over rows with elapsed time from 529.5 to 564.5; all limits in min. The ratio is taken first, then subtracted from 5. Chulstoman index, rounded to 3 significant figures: 4.01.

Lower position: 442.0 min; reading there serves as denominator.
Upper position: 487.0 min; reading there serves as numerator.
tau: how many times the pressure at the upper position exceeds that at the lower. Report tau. 0.96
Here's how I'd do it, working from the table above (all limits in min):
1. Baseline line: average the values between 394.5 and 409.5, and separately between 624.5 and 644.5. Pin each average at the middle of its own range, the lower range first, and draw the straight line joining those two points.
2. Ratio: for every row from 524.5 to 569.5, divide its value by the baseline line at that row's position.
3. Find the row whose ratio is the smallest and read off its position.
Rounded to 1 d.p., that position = 532.0 min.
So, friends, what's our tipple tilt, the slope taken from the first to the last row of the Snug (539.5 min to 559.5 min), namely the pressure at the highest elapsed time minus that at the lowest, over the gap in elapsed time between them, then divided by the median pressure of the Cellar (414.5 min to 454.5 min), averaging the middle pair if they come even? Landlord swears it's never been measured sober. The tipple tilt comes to 0.0073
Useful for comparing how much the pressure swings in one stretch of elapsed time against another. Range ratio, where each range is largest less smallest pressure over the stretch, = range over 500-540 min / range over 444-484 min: 1.0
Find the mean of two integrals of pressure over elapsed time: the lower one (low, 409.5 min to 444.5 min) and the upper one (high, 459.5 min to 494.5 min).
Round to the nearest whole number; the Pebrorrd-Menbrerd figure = 1609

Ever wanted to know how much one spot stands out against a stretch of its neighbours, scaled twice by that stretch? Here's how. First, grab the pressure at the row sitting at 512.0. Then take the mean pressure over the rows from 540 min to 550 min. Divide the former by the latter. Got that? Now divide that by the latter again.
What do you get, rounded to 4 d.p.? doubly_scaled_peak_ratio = 0.0224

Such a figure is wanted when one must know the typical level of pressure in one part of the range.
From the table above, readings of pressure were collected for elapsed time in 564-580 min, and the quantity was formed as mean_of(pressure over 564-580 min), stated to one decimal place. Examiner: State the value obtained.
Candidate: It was 47.6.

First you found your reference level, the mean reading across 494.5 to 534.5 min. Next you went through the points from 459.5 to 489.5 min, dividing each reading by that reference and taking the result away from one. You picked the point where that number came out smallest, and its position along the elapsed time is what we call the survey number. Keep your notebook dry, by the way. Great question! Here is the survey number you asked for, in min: 472.0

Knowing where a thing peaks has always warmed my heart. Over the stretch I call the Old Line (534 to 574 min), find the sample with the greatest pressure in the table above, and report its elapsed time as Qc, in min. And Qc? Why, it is 557.0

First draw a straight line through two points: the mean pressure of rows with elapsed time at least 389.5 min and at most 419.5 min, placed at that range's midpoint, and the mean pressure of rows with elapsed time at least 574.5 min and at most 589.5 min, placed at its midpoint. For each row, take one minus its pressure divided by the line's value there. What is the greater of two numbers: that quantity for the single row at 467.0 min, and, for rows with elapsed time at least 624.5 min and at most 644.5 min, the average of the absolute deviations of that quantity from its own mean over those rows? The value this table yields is 0.044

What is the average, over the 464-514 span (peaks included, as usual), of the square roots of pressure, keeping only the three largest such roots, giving 7.00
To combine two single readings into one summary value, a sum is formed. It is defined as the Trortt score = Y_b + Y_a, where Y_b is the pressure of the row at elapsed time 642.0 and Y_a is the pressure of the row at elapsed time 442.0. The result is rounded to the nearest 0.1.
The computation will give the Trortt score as 94.8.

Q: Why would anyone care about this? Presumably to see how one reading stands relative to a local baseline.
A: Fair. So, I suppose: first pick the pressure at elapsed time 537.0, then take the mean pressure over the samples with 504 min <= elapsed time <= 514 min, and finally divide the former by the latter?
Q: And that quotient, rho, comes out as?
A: 0.94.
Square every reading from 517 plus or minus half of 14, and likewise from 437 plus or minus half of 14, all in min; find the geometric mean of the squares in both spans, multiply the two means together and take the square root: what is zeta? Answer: 2217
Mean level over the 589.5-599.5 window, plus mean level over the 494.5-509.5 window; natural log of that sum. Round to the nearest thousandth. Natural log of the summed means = 4.584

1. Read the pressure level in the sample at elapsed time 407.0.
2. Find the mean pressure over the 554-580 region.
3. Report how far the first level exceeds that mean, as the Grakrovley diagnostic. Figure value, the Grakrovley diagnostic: -5.1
